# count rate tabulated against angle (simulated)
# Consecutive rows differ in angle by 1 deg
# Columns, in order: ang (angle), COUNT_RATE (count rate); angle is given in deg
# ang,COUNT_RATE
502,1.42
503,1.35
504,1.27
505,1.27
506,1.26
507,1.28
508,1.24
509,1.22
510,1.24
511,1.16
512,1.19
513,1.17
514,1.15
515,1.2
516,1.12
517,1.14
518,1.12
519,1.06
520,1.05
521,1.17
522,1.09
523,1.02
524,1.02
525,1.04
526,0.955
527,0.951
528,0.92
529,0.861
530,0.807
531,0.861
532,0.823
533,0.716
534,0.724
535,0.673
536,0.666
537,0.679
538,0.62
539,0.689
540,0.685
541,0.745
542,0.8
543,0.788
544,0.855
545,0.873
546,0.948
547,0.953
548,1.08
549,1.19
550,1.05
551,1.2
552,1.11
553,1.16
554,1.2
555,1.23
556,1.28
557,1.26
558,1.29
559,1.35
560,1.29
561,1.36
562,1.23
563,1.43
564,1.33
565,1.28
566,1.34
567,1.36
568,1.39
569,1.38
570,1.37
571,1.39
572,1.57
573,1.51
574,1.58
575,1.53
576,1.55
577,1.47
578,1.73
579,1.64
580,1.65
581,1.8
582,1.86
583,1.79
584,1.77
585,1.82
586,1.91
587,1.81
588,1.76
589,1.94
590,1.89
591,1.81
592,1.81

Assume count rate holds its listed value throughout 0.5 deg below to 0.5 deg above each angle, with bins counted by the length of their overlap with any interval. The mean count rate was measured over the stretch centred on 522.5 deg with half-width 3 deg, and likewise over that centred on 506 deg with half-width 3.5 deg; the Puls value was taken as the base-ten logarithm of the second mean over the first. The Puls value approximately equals 0.08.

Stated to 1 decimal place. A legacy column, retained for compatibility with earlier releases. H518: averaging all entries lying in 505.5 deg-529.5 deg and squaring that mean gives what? 1.2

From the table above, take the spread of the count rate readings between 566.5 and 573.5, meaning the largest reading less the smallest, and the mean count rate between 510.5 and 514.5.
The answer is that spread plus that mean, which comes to 1.38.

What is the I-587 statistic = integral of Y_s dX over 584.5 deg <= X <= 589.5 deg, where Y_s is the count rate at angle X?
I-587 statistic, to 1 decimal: 9.2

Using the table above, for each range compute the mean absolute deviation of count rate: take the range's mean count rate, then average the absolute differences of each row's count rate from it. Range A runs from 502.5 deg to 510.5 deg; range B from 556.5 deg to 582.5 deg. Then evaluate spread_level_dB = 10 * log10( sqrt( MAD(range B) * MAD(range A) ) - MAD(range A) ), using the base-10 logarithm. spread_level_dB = -15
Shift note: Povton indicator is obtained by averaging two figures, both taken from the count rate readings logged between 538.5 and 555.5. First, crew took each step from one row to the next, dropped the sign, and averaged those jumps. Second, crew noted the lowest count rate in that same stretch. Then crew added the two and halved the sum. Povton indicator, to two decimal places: 0.37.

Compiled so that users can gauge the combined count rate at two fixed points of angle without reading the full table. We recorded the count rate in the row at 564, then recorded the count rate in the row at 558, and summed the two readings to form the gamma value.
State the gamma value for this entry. 2.6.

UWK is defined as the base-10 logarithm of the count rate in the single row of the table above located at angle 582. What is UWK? 0.27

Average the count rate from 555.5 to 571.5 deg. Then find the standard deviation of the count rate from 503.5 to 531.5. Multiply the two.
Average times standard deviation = 0.18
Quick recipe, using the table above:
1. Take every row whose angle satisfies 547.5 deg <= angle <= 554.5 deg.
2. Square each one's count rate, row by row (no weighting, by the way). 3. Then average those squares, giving 1.31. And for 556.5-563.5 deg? 1.74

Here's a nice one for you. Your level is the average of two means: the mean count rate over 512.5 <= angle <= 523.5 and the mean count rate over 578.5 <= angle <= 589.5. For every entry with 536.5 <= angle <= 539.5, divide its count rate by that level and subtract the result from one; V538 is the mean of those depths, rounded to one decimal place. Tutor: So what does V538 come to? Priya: 0.5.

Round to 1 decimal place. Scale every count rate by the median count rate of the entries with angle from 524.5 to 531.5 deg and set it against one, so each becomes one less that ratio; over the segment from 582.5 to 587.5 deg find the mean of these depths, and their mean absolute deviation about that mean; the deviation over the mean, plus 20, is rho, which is 20.0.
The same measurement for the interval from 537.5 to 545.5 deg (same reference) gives 20.4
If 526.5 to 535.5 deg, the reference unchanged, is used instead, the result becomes 20.7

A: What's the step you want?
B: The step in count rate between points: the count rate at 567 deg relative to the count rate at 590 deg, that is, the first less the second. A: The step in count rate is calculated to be -0.53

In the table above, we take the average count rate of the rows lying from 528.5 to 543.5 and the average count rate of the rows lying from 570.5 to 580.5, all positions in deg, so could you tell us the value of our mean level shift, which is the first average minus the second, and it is -0.8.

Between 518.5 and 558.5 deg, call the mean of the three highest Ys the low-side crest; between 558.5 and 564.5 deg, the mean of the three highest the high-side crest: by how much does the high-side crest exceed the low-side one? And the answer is 0.1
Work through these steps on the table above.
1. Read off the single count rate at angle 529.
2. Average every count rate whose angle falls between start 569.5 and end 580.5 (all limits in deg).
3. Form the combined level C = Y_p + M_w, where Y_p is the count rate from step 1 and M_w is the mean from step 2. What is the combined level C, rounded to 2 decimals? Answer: 2.41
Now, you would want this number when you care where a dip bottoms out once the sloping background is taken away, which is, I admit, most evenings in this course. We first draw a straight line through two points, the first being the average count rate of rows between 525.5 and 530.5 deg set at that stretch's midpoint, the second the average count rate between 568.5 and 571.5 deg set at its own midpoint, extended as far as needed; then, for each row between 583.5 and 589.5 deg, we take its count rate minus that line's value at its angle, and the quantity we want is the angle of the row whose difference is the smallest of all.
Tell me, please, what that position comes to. 588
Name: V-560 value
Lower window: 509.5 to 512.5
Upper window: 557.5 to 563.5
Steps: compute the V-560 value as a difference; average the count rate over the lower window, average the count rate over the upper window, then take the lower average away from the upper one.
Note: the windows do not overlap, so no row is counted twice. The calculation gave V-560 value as 0.13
